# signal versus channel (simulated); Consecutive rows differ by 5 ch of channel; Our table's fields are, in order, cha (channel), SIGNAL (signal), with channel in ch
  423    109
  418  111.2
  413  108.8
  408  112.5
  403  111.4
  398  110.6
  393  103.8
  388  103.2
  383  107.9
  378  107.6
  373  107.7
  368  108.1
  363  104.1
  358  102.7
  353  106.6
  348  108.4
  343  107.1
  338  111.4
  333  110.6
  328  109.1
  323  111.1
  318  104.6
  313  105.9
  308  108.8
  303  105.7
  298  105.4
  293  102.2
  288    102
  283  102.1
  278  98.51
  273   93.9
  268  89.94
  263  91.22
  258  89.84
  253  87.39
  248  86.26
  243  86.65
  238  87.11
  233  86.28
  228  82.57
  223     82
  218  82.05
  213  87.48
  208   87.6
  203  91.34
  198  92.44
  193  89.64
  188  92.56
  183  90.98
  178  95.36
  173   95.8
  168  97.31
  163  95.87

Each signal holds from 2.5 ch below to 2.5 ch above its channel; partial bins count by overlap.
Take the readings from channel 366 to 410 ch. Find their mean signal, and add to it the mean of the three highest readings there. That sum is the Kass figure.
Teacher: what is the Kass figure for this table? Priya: 220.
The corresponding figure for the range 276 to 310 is 210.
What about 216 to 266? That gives 176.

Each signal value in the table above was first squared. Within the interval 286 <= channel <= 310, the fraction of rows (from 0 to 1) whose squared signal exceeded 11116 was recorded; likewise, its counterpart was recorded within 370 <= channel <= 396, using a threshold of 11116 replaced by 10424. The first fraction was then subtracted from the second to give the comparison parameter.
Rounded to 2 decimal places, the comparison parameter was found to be 0.60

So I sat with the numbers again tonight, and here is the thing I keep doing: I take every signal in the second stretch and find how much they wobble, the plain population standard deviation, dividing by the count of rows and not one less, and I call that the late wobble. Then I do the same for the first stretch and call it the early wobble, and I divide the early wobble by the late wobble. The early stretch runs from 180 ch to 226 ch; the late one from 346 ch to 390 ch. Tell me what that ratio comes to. 1.8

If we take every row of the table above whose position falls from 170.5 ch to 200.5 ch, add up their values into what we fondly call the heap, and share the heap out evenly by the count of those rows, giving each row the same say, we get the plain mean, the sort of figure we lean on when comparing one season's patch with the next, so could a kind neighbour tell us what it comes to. 93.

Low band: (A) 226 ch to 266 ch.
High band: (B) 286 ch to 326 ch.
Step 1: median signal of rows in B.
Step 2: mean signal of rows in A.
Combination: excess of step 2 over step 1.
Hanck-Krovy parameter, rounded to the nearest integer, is -18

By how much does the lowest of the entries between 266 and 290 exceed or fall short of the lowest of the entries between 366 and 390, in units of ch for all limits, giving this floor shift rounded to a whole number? -13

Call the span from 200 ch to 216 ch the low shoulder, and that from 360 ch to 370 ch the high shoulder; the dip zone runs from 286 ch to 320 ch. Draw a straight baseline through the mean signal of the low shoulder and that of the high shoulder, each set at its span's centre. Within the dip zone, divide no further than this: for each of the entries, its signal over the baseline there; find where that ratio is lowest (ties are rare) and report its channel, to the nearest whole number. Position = 318 ch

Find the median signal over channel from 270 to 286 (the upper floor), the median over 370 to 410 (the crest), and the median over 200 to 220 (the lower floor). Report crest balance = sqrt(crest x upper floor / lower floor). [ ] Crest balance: 11.0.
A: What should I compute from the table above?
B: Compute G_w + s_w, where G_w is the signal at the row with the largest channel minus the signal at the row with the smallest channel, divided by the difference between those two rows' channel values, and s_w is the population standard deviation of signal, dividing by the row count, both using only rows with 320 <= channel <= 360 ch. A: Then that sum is 2.5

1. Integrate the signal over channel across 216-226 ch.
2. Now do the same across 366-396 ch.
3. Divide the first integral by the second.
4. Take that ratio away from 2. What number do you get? 1.74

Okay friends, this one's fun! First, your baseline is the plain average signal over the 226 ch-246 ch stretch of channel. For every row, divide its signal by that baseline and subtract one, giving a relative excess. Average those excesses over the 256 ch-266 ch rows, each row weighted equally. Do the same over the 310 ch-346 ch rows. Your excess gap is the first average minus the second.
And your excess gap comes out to -0.21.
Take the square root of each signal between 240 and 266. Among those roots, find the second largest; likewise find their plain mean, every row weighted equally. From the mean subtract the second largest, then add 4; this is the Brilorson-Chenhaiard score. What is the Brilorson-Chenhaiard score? 3.92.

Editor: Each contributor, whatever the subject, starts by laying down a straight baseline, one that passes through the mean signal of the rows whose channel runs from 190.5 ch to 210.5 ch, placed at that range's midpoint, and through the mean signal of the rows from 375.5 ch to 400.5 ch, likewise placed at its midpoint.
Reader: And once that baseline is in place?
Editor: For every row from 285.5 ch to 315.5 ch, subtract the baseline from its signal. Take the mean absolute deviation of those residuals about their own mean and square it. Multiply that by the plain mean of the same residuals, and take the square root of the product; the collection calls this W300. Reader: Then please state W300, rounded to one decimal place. 3.5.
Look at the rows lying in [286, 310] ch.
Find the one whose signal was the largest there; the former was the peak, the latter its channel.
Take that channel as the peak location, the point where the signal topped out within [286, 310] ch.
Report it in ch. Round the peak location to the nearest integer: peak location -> 308 ch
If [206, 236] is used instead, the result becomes 208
